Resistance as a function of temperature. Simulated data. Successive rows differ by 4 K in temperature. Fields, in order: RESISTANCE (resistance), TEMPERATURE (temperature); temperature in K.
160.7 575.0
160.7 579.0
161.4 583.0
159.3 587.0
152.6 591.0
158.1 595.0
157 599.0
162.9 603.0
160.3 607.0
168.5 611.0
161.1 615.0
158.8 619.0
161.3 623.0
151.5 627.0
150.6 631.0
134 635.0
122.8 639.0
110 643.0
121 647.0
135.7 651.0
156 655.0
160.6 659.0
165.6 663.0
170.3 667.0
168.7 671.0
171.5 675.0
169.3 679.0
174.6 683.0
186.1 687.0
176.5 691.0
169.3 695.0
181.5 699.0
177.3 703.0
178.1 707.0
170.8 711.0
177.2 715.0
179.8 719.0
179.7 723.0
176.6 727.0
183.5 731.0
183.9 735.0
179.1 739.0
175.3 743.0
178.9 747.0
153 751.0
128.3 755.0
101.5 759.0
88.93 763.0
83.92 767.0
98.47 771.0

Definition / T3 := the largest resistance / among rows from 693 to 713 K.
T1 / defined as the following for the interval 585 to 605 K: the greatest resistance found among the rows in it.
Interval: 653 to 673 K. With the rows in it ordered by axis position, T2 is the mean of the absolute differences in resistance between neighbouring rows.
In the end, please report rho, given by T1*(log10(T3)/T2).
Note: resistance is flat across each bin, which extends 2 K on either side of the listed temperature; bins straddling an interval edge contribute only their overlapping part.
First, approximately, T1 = 162.9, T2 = 4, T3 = 181.5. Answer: 93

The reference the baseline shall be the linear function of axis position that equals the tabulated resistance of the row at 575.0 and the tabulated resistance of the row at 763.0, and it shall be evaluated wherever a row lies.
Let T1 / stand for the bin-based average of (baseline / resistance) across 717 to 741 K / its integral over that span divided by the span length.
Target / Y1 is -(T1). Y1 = -0.56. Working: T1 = 0.56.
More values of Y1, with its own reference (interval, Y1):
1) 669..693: -0.69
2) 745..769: -0.80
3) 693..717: -0.63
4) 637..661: -1.01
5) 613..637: -0.93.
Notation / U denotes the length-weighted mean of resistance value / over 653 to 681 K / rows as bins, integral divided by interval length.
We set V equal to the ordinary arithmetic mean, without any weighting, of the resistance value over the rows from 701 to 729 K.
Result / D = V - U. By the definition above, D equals 11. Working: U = 166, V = 177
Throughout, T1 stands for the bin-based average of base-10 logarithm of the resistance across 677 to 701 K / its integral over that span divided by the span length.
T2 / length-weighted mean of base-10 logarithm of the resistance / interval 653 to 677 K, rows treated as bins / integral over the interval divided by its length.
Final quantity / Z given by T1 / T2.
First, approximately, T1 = 2.25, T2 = 2.22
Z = 1.01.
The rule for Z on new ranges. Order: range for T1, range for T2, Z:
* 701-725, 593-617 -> 1.02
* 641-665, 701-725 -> 0.95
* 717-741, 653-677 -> 1.02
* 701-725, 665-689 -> 1.00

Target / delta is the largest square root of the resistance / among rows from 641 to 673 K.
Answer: 13.0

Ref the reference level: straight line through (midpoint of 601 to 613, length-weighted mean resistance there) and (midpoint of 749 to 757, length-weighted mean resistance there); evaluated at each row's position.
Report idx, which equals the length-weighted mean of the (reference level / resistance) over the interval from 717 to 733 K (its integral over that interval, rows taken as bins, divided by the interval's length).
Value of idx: 0.81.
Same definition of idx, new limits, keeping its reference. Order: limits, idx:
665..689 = 0.88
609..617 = 0.99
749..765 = 1.24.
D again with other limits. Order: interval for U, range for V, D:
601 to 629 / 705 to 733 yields 17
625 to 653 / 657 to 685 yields 36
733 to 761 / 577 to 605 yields 2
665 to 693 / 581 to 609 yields -15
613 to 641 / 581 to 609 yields 10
